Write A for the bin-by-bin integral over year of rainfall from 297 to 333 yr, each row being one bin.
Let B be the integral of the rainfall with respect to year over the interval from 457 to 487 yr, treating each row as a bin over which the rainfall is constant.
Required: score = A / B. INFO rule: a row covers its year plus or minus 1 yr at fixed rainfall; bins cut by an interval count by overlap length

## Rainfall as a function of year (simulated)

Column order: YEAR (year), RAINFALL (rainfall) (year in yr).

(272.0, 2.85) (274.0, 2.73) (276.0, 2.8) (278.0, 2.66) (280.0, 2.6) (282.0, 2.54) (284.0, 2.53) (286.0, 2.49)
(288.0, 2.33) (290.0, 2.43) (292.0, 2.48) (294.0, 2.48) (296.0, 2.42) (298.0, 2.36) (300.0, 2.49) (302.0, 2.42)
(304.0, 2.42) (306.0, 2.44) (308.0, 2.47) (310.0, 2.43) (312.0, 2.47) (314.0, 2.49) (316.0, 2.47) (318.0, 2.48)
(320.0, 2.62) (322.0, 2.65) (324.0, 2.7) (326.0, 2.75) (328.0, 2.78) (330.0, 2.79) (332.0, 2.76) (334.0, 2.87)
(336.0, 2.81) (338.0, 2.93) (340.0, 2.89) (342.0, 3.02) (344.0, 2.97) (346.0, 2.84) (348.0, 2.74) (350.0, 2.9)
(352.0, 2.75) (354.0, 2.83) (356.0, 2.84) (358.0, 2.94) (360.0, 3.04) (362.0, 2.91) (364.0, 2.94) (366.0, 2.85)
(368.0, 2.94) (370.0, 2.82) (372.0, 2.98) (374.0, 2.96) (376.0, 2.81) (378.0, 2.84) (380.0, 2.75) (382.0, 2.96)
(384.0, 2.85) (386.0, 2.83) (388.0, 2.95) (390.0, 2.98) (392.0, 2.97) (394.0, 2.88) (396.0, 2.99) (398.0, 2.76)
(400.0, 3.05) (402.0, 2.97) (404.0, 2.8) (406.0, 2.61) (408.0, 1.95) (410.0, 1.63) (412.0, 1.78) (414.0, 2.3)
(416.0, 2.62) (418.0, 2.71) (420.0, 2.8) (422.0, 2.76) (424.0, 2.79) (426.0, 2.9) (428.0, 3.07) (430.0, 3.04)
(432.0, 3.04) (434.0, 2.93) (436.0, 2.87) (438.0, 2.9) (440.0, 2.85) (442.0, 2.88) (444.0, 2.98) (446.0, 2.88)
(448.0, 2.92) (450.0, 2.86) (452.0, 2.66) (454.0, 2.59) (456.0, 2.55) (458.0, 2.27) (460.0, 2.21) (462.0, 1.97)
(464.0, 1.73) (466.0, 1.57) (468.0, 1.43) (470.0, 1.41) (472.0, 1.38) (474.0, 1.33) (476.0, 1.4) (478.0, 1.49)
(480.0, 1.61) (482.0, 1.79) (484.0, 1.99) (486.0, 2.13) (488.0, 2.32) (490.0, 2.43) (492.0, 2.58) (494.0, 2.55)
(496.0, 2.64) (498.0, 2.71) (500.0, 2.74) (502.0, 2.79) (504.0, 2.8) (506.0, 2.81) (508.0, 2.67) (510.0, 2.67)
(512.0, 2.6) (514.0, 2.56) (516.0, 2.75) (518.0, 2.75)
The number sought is 1.79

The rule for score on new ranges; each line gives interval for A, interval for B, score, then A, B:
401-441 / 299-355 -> 0.71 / 107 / 150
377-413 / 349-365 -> 2.10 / 97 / 46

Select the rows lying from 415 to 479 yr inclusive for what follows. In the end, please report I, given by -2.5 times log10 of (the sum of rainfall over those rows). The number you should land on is -4.73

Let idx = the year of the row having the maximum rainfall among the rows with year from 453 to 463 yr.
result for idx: 454.0 yr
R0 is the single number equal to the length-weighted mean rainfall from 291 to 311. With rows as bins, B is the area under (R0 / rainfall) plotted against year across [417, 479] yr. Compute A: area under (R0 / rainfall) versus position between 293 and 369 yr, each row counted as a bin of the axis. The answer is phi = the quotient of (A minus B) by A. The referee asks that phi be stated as 0.0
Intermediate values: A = 69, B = 68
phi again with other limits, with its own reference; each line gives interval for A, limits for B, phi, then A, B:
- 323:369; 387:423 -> 0.1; 39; 34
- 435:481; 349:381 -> 0.5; 56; 27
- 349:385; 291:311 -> 0.3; 30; 20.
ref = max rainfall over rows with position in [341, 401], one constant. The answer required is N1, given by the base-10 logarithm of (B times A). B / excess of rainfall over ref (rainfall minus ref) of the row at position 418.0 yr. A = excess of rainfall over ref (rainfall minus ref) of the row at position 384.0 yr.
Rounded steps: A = -0.20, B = -0.3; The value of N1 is -1.17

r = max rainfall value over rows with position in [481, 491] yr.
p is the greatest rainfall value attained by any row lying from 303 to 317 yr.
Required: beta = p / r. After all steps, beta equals 1.025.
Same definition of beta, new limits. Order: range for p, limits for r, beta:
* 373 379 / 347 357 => 1.021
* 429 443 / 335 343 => 1.007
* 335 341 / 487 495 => 1.136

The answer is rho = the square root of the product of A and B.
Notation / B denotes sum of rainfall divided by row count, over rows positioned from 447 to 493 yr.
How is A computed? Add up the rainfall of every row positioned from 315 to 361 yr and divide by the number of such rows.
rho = 2.38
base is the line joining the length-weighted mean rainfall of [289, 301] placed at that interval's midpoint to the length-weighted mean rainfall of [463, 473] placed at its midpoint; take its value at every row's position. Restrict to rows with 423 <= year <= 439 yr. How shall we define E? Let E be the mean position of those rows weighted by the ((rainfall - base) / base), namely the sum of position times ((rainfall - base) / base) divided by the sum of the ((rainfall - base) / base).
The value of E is 431.2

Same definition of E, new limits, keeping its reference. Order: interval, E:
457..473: 458.8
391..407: 398.8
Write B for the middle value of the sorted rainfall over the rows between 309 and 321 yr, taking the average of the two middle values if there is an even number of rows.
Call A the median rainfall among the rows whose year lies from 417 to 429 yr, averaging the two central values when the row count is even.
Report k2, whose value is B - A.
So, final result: -0.3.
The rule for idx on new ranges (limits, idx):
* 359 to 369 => 360.0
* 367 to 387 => 372.0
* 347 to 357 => 350.0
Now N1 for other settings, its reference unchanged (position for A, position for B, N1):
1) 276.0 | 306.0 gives -0.82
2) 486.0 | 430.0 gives -2.04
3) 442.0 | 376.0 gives -1.39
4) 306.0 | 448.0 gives -1.10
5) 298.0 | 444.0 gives -1.32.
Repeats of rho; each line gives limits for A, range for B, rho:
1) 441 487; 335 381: 2.45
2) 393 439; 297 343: 2.67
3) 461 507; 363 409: 2.43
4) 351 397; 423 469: 2.75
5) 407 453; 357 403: 2.80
